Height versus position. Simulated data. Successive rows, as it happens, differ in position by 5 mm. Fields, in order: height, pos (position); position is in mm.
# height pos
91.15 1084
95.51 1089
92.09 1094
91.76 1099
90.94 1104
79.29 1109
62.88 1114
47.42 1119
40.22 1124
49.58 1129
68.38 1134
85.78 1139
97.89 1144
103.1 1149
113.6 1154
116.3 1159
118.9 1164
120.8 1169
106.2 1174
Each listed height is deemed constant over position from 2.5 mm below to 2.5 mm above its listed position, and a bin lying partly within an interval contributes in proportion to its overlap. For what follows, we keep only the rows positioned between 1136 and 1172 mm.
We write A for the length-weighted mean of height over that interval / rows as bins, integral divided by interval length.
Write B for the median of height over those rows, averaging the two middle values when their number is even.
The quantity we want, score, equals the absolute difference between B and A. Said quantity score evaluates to 6.1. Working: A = 107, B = 114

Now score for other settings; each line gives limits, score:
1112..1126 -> 2.7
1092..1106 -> 0.2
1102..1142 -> 0.0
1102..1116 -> 1.5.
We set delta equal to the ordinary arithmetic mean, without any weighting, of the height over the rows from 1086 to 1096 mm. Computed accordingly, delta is 94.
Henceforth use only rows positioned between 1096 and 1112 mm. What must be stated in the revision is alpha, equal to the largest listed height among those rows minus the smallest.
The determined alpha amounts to 12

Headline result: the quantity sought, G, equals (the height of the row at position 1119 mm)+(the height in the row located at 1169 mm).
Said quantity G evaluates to 168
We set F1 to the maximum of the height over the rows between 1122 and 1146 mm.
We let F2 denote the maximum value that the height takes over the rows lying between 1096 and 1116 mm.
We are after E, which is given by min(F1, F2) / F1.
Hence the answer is 0.94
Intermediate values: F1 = 97.89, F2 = 91.76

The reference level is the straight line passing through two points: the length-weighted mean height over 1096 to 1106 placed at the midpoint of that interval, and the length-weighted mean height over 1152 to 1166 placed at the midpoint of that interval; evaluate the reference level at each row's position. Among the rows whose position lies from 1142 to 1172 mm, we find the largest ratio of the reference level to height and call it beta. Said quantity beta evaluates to 1.1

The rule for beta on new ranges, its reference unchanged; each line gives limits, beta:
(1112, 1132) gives 2.5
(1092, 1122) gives 2.1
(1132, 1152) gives 1.5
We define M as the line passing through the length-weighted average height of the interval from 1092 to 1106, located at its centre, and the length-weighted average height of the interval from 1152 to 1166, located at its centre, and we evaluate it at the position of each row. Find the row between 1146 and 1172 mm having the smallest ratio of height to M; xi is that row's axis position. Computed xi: 1149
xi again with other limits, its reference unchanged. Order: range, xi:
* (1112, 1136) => 1124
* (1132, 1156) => 1134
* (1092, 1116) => 1114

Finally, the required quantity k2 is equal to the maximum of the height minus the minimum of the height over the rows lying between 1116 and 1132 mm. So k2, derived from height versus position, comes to 9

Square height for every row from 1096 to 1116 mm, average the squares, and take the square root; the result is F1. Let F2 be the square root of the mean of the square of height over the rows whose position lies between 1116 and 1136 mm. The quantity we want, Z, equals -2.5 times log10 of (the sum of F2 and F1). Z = -5.322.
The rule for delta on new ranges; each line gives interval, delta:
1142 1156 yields 105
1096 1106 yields 91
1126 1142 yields 68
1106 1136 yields 58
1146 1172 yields 115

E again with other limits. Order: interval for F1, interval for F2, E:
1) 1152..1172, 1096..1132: 0.76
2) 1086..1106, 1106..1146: 1.00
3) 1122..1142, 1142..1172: 1.00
